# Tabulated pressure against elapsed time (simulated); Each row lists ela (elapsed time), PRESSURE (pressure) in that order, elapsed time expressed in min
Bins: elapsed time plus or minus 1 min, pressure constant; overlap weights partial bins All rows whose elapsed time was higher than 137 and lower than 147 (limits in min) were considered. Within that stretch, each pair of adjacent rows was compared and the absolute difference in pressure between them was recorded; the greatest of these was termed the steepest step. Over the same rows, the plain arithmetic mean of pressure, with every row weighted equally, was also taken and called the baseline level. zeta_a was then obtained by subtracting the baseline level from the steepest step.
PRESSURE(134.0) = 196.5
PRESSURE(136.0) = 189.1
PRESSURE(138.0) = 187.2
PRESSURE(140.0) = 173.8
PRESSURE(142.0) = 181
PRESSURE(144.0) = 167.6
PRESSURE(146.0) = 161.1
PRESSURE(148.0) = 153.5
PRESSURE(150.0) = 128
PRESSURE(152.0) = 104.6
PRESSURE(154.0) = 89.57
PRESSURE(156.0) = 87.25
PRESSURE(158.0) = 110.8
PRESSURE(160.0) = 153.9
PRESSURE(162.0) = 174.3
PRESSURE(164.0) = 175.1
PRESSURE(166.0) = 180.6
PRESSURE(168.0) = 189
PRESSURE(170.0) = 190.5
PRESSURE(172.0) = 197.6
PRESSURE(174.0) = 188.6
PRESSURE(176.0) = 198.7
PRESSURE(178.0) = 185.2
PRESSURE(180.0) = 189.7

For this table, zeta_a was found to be -161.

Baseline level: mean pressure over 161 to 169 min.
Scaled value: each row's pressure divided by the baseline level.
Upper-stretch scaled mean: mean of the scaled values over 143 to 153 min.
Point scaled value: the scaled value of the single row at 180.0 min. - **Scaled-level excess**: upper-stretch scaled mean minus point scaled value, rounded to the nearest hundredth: -0.26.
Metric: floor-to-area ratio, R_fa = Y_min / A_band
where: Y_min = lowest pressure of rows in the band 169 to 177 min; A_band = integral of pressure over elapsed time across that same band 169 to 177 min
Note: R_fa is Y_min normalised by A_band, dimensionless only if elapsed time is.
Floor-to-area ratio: 0.122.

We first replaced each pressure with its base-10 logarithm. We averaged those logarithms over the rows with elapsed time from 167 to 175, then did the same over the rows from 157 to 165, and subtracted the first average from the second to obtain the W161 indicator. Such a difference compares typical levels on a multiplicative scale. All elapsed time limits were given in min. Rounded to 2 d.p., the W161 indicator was -0.10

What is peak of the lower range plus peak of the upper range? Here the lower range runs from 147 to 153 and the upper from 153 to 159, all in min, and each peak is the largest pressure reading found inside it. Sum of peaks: 264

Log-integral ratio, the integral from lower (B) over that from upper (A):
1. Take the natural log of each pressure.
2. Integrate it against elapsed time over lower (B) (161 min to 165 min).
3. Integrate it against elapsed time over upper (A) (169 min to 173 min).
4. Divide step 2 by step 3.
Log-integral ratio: 0.98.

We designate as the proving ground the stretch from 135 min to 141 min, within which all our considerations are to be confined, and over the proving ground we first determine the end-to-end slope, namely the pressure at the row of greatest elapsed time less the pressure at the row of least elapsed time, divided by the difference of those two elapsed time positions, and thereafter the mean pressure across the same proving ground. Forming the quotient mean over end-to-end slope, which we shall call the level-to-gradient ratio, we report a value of -48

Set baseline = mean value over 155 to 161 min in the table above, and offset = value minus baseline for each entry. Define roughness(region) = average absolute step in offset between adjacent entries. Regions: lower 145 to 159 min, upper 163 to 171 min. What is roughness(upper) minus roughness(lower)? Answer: -11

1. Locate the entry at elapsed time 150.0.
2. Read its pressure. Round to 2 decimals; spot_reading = 128.00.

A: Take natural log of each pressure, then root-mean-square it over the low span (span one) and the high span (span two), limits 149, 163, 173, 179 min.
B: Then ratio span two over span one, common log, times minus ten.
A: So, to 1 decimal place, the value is -0.4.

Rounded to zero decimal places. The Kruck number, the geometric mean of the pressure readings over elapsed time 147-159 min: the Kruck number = 110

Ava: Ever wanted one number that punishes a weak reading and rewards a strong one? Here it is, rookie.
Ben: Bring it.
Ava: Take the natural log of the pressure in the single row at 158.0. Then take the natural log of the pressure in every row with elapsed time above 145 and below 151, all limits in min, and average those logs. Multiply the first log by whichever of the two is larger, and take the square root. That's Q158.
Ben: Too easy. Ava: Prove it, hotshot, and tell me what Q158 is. 4.85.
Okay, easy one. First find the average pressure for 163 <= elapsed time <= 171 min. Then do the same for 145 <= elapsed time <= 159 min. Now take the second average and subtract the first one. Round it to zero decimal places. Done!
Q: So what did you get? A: -65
